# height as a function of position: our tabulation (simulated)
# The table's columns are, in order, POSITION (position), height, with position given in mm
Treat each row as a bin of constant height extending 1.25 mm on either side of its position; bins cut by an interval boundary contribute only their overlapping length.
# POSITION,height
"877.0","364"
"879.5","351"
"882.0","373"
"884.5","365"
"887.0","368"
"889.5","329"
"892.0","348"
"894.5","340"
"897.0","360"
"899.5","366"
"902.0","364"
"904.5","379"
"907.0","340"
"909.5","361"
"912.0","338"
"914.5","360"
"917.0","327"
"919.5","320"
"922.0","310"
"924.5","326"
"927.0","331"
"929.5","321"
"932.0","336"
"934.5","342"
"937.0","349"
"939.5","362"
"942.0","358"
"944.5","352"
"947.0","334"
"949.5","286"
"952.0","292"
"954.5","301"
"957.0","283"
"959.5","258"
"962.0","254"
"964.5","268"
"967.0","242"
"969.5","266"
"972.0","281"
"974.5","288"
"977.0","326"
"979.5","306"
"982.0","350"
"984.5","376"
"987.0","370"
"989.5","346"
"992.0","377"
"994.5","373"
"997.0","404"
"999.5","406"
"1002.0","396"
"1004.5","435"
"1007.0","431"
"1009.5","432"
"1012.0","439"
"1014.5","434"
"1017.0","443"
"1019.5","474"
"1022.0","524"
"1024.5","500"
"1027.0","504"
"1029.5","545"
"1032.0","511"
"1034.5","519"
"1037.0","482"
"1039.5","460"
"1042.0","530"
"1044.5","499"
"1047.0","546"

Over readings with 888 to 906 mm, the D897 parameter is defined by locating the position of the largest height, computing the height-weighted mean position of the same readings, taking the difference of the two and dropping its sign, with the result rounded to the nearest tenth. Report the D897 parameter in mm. 7.3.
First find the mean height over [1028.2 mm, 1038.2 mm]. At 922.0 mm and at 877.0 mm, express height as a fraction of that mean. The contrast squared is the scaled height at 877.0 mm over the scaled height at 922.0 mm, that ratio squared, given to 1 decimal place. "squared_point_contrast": 1.4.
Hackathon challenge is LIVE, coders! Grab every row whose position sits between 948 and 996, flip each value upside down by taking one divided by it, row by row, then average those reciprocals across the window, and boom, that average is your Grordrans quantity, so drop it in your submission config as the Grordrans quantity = 0.0033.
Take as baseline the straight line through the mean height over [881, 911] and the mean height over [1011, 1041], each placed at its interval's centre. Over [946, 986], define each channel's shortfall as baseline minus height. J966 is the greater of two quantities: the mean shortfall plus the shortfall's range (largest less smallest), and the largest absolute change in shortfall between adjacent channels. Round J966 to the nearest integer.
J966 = 249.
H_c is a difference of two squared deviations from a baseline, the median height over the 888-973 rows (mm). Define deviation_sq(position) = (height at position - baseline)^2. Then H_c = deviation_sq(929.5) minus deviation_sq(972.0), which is -2520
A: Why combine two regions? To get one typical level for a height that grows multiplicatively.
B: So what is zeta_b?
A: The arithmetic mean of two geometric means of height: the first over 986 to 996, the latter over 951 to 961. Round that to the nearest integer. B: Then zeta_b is 325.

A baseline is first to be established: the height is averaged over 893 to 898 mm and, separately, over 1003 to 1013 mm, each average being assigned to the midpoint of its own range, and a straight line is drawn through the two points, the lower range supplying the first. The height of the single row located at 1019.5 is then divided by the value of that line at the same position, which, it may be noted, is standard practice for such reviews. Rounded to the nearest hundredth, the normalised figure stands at 1.07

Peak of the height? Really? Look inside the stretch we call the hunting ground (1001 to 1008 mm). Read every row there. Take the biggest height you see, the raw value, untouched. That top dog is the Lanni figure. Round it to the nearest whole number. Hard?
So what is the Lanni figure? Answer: 435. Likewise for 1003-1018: 443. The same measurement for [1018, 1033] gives 545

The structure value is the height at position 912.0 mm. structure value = 338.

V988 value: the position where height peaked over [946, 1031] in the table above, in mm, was 1029.5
